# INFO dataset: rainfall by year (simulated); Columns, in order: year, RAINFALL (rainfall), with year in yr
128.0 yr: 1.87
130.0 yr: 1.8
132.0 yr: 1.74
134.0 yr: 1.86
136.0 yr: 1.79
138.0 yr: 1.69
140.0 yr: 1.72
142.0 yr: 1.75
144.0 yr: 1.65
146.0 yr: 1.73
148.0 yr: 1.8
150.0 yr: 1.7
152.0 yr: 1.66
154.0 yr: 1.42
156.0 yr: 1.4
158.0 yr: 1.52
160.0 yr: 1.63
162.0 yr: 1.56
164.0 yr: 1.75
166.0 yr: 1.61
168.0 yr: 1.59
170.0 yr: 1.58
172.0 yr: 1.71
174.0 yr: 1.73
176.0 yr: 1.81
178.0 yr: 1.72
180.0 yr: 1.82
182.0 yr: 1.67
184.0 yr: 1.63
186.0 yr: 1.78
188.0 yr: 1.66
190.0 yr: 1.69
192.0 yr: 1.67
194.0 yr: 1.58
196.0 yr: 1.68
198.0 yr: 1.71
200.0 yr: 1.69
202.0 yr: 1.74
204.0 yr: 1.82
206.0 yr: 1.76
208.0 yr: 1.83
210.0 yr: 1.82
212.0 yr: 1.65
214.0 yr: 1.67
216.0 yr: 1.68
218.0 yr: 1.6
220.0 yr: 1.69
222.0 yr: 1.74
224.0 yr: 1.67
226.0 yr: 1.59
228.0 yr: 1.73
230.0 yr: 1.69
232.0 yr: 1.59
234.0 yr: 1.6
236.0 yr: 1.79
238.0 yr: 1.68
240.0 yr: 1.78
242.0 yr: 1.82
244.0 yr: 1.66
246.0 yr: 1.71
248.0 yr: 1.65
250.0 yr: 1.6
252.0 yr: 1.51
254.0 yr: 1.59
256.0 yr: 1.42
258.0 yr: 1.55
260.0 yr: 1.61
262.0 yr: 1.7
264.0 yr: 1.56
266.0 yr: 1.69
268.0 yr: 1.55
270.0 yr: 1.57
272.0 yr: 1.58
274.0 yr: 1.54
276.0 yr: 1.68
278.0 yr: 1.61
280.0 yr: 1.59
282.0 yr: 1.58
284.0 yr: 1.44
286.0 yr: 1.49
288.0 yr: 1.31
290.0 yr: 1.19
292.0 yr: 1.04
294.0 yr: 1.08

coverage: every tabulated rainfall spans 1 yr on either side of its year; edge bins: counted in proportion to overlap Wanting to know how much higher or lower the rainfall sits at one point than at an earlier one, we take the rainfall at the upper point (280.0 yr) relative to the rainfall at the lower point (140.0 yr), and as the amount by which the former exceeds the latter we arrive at -0.13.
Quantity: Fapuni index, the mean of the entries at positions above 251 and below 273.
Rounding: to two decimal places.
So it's 1.58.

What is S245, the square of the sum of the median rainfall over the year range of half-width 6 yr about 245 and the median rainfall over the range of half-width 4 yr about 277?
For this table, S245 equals 10.8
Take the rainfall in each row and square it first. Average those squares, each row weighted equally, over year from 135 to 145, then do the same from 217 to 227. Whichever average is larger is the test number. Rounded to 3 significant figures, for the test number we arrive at 2.96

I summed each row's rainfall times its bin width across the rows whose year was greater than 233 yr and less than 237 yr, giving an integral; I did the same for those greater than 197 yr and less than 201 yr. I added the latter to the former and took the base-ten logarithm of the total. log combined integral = 1.13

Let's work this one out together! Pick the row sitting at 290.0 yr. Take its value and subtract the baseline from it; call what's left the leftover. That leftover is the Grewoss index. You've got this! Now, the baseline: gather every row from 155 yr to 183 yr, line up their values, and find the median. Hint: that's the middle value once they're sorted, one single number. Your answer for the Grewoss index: -0.46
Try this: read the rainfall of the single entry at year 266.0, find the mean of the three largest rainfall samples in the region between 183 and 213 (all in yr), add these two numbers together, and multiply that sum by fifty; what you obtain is 176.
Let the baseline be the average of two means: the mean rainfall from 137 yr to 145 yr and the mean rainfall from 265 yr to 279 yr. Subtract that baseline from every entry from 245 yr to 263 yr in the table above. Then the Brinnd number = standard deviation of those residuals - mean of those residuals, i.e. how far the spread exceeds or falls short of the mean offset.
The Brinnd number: 0.15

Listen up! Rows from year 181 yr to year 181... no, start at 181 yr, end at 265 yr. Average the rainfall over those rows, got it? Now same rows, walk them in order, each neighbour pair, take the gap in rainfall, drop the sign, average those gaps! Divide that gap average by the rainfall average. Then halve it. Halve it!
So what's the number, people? 0.024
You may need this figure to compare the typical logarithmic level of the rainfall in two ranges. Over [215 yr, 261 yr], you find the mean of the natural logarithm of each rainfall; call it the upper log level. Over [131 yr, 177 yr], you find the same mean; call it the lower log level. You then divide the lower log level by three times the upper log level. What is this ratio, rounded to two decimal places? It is 0.34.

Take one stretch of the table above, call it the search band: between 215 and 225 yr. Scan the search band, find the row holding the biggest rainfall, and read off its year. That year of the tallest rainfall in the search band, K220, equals 222.0 yr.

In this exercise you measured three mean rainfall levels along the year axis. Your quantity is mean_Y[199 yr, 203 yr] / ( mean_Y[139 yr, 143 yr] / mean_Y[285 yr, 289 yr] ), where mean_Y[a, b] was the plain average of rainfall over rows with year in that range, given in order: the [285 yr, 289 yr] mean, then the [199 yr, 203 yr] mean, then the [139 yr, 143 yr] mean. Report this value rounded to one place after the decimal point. 1.4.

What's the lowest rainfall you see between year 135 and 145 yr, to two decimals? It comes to 1.65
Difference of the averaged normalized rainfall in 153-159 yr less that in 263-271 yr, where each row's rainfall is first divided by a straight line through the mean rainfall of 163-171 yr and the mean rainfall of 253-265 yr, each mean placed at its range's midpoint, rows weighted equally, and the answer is -0.13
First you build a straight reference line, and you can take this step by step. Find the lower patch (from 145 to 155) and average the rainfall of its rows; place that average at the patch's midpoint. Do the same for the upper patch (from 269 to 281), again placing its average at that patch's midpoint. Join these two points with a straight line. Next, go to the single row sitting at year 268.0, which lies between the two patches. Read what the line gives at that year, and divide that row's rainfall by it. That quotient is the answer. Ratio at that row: 0.97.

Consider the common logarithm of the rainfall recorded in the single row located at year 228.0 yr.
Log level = 0.238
